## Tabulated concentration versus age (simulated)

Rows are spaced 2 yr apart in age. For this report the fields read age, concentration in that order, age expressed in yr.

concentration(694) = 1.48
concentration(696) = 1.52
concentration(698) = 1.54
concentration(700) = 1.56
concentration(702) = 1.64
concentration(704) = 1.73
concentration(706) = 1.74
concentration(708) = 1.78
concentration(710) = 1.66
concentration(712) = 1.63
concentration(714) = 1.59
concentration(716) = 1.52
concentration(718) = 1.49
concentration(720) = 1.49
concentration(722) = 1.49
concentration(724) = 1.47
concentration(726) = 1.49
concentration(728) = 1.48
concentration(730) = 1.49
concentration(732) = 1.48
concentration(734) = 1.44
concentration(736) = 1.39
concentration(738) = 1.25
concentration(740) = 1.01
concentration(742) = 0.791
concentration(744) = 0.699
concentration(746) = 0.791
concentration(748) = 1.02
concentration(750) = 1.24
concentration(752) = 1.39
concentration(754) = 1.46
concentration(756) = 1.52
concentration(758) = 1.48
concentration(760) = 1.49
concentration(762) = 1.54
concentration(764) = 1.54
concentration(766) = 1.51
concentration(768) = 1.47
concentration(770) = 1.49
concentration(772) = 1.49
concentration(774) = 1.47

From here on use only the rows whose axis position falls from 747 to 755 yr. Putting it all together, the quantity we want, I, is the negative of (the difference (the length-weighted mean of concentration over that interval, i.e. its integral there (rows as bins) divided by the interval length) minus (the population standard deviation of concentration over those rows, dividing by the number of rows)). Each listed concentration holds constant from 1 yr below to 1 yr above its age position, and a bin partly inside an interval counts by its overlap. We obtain -1.11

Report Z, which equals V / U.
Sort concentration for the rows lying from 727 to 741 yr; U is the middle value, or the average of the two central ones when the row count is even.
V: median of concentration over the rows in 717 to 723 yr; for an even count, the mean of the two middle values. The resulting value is 1.0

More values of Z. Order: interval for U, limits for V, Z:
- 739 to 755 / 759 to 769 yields 1.5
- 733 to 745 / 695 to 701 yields 1.4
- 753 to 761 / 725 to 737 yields 1.0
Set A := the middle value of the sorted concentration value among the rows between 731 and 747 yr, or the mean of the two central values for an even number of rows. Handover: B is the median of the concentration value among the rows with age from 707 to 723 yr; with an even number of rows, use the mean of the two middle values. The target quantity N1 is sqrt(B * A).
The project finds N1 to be 1.33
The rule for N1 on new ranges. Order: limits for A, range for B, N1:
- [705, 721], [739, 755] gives 1.28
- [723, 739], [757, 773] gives 1.48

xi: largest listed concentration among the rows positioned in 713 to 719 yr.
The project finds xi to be 1.59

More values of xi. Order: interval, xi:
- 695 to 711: 1.78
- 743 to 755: 1.46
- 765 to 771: 1.51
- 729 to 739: 1.49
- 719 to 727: 1.49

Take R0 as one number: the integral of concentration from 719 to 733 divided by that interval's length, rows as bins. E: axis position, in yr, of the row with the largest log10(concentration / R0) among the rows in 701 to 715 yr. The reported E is 708 yr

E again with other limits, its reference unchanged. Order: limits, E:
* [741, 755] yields 754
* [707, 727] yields 708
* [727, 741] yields 730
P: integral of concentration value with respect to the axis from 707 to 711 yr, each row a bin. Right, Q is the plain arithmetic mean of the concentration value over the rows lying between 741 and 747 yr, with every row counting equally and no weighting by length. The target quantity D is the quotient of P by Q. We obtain 9.0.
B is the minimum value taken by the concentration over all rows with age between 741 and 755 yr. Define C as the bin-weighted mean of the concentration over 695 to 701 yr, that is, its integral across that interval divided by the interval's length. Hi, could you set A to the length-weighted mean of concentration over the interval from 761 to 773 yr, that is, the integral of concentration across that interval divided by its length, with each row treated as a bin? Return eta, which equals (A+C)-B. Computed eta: 2.35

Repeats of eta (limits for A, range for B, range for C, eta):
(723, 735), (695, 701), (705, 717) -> 1.61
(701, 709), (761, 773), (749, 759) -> 1.67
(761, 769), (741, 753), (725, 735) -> 2.29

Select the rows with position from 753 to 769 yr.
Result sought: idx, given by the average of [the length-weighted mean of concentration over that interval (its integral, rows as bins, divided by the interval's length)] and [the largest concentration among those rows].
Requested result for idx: 1.52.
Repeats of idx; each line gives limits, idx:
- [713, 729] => 1.55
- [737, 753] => 1.21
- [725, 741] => 1.43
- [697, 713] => 1.72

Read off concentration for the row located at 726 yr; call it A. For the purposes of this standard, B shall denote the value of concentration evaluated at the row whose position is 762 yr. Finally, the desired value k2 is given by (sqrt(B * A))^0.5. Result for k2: 1.23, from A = 1.49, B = 1.54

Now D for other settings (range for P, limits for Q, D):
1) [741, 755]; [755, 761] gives 9.9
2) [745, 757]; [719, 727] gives 10.0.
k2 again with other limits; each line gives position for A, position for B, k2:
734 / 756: 1.22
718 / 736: 1.20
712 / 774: 1.24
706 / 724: 1.26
